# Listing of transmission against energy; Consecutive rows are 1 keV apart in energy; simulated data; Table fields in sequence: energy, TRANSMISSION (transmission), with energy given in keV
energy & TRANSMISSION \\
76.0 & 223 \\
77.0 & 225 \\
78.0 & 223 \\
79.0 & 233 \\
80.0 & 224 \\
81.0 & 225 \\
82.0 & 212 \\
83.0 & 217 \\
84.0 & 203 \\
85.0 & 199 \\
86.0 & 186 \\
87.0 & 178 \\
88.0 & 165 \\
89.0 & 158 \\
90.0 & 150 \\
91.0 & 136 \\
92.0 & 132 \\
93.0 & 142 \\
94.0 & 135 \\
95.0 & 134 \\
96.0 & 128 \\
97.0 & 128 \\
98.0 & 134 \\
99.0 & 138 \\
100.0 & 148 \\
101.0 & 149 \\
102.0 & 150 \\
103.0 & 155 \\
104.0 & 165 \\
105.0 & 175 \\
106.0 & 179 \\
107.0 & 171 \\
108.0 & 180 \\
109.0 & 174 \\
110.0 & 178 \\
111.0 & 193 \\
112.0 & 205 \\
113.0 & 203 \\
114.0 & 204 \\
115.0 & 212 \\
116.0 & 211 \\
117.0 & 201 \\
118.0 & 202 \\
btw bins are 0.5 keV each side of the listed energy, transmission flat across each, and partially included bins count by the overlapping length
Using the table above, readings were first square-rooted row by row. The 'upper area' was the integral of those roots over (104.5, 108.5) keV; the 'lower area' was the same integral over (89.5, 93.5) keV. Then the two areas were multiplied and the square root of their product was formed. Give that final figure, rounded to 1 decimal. 50.1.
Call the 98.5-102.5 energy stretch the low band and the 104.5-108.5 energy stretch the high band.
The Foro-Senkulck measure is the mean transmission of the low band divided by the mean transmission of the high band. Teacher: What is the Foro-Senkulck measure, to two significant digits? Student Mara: 0.83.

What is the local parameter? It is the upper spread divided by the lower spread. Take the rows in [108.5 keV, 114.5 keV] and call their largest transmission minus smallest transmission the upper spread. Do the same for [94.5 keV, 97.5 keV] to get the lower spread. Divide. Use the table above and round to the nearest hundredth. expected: 5.17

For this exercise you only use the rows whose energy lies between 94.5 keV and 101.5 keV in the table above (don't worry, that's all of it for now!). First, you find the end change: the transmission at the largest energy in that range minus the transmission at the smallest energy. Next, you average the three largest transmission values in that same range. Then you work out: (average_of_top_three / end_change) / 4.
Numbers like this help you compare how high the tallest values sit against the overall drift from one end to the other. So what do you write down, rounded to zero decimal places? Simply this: 2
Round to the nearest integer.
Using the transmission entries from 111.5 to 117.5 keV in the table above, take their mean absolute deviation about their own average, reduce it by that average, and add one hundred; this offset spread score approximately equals -102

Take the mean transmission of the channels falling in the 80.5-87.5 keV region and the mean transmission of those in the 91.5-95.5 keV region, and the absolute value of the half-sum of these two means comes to 169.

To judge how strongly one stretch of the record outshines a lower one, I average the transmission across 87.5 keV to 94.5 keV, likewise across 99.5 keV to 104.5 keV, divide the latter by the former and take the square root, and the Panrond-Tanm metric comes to 1.03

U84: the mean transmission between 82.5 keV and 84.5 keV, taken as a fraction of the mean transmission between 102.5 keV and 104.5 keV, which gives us 1.31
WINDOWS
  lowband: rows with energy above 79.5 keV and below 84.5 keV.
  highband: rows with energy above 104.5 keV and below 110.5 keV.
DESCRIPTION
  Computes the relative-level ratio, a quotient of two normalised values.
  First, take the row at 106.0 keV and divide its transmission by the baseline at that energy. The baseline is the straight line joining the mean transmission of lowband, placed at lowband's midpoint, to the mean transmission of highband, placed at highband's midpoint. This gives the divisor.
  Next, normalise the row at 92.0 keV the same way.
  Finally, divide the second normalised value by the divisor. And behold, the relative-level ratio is 0.66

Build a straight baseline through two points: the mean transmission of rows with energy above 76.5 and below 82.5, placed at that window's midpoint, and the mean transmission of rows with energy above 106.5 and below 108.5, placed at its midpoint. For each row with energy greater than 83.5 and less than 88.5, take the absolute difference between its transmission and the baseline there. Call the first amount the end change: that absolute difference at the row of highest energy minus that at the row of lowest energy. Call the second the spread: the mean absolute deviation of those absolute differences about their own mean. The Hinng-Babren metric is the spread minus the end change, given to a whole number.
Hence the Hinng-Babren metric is -21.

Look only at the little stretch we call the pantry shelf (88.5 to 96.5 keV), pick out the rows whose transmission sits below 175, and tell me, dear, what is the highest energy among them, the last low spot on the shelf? 96.0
